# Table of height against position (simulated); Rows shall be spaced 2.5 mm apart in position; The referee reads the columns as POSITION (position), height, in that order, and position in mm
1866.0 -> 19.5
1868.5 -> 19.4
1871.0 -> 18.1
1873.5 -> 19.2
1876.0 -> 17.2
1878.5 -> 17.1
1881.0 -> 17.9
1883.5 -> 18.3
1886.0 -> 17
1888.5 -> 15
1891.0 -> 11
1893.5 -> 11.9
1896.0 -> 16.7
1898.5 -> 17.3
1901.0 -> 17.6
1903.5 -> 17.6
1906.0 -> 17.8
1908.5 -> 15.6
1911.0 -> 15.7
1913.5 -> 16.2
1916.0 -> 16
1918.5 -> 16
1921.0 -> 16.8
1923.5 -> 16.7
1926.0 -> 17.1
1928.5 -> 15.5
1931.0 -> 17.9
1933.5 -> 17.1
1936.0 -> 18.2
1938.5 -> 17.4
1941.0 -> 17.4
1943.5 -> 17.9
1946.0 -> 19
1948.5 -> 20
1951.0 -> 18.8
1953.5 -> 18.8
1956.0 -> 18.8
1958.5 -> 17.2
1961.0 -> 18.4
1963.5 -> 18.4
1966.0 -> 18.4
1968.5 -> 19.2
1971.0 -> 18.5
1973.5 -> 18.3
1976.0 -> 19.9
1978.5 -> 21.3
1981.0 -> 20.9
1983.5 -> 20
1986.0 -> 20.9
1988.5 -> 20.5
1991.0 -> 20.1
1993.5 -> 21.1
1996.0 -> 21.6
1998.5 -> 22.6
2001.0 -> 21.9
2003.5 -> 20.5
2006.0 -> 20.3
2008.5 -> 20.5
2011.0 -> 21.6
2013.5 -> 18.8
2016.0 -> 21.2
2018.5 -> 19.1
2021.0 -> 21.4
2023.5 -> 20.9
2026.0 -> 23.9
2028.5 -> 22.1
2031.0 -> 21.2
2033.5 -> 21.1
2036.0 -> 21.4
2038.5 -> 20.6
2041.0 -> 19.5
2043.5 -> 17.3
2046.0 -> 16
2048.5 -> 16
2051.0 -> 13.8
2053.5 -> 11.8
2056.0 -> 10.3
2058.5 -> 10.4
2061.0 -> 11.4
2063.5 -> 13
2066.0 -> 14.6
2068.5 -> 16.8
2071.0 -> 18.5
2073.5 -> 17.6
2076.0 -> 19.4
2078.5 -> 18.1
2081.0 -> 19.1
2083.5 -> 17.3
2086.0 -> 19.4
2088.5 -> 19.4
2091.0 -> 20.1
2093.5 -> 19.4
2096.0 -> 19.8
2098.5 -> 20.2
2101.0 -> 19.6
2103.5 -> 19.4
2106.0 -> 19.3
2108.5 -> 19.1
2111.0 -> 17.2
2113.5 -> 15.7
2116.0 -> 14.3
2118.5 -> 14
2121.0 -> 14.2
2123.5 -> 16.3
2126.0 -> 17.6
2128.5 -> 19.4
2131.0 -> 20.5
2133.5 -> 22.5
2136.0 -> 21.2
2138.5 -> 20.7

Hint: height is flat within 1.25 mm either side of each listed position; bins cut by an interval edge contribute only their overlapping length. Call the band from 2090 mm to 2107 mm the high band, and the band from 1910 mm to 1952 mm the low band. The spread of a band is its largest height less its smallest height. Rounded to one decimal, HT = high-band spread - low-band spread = -3.6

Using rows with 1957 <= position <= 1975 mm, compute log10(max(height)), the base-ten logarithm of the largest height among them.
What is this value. 1.283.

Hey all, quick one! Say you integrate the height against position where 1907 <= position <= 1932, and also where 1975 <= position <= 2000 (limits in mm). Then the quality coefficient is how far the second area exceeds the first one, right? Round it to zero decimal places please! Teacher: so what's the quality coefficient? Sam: 114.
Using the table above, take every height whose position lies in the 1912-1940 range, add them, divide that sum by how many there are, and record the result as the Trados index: 16.8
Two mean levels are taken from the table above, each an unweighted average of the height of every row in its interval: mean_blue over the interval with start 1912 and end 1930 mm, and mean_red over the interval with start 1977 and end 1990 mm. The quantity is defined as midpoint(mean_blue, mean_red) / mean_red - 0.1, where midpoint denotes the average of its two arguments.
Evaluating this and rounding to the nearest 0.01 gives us 0.79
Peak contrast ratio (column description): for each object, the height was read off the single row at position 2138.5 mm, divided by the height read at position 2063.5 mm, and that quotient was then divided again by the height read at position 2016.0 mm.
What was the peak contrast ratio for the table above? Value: 0.075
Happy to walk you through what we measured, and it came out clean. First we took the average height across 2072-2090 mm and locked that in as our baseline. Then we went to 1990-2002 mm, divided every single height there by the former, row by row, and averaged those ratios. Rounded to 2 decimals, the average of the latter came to 1.15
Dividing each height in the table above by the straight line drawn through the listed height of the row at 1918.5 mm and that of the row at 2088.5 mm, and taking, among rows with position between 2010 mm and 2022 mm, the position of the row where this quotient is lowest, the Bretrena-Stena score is 2013.5 mm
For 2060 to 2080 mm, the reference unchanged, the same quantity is 2061.0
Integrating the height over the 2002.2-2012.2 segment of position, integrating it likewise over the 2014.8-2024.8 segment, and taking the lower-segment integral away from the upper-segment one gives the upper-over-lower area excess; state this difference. -1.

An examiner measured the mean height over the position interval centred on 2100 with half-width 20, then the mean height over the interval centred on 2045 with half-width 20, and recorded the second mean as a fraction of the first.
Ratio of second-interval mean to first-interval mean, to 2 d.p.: 0.92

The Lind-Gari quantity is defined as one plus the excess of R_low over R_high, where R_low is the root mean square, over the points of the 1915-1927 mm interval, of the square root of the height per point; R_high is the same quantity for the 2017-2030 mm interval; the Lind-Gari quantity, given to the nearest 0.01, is 0.43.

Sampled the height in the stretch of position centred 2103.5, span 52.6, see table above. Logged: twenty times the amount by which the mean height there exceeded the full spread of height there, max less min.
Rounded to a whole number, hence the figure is 237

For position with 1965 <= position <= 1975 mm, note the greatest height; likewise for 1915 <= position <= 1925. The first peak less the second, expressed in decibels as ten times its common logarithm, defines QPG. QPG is 4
